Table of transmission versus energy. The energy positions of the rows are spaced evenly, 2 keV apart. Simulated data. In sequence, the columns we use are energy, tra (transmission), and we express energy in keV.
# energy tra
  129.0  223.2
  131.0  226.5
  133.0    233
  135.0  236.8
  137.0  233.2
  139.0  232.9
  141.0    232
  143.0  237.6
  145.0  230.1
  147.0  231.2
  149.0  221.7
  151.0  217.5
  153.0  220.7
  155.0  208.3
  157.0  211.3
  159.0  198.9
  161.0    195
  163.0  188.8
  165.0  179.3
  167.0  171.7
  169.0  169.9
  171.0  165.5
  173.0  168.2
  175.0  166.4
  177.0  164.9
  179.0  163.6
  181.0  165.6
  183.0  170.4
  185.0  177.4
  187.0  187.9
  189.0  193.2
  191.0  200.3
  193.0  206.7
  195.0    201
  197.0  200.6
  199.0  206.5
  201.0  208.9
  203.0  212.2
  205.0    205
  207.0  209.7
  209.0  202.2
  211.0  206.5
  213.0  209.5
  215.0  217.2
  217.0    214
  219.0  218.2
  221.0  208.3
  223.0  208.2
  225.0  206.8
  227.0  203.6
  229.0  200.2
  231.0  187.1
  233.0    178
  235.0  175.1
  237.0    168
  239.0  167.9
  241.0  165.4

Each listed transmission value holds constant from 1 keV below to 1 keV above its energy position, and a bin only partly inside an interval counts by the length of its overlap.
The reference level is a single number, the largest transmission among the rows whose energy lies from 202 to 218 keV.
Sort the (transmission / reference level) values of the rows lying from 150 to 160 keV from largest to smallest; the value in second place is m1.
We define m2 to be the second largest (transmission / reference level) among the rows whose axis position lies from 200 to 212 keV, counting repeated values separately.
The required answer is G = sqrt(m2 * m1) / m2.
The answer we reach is 1.02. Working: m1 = 1.00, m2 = 0.97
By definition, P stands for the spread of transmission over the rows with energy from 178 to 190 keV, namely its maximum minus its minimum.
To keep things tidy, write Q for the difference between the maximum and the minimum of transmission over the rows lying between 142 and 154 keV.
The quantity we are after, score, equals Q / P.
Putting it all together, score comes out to 0.7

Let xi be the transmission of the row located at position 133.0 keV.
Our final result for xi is 233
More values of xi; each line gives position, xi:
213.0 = 209.5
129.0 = 223.2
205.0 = 205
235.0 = 175.1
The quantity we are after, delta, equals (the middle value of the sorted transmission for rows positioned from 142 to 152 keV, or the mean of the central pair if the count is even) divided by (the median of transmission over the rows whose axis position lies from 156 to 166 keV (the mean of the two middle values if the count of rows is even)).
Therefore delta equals 1.18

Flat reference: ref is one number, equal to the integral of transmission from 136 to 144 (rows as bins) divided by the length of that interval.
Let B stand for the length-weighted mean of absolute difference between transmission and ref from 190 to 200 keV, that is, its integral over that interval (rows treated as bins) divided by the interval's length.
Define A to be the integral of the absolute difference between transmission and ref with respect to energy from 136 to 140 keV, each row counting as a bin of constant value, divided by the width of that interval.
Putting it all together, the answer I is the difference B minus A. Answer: 30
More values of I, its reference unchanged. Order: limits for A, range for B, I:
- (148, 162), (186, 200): 11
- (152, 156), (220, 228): 8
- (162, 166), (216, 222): -29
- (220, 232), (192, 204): -4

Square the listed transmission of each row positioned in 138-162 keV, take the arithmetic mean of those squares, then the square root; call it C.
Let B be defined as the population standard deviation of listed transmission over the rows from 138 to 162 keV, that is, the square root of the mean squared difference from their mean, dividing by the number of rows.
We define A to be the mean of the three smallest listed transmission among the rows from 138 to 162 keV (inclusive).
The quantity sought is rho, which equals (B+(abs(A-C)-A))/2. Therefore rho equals -84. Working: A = 201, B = 13.4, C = 220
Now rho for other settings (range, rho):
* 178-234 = -59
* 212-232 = -89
